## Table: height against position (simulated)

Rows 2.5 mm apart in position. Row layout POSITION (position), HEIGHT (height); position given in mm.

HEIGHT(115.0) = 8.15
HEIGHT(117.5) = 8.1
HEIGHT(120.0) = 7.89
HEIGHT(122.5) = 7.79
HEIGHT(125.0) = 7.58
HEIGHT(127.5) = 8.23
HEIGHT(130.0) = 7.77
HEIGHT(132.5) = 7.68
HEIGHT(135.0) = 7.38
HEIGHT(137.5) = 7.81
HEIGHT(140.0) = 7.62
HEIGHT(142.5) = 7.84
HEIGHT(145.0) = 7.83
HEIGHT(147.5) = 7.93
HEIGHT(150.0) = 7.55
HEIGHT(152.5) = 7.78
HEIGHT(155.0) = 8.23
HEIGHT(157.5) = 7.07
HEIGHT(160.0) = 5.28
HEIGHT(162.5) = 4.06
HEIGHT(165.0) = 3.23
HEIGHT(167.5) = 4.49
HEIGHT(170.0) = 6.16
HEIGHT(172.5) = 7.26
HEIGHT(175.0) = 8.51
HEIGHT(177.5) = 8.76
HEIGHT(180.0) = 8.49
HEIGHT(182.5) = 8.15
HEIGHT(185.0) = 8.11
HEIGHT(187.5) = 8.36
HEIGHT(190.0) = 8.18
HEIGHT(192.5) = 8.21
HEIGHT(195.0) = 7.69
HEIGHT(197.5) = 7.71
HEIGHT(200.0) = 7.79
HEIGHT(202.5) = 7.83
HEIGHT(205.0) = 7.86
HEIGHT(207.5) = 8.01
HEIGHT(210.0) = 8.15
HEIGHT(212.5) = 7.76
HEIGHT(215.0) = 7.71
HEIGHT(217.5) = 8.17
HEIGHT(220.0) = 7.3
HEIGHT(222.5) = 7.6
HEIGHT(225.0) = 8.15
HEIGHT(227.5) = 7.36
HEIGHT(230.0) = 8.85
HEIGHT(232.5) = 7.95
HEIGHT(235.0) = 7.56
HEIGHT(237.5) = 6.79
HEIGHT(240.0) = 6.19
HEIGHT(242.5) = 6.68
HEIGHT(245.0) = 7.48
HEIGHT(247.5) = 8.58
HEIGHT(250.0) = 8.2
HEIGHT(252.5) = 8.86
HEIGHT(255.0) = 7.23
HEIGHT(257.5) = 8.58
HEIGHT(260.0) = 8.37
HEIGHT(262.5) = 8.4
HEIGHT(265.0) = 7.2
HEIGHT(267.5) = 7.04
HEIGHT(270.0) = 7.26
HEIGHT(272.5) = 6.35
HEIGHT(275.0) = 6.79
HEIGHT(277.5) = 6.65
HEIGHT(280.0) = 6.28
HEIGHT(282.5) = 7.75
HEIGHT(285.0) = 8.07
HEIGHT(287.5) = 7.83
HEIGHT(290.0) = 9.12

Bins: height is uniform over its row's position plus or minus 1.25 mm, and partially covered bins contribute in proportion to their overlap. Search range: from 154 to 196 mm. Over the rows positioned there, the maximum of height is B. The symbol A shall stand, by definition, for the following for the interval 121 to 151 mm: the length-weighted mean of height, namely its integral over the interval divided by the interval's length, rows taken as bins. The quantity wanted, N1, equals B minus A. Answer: 1.0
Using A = 7.75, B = 8.76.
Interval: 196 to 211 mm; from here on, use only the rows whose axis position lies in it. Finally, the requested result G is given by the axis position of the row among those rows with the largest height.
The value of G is 210.0 mm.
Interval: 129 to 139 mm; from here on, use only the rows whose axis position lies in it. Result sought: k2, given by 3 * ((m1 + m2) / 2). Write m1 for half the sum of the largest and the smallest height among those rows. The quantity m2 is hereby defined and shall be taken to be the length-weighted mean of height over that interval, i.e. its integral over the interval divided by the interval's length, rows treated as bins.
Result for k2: 22.9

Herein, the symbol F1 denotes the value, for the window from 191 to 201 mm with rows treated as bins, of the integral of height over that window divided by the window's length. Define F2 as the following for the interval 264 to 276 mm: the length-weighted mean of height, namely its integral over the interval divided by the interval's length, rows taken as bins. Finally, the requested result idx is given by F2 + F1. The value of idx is 14.8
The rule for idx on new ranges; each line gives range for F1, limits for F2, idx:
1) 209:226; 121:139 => 15.6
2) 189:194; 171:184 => 16.4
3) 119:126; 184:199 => 15.8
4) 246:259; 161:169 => 12.3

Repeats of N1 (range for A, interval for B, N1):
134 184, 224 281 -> 1.8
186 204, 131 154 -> 0.0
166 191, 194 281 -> 1.3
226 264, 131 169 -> 0.4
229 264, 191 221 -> 0.4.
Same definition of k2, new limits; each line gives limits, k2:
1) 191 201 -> 23.7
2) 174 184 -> 25.4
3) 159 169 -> 12.8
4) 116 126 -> 23.5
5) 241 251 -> 23.0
